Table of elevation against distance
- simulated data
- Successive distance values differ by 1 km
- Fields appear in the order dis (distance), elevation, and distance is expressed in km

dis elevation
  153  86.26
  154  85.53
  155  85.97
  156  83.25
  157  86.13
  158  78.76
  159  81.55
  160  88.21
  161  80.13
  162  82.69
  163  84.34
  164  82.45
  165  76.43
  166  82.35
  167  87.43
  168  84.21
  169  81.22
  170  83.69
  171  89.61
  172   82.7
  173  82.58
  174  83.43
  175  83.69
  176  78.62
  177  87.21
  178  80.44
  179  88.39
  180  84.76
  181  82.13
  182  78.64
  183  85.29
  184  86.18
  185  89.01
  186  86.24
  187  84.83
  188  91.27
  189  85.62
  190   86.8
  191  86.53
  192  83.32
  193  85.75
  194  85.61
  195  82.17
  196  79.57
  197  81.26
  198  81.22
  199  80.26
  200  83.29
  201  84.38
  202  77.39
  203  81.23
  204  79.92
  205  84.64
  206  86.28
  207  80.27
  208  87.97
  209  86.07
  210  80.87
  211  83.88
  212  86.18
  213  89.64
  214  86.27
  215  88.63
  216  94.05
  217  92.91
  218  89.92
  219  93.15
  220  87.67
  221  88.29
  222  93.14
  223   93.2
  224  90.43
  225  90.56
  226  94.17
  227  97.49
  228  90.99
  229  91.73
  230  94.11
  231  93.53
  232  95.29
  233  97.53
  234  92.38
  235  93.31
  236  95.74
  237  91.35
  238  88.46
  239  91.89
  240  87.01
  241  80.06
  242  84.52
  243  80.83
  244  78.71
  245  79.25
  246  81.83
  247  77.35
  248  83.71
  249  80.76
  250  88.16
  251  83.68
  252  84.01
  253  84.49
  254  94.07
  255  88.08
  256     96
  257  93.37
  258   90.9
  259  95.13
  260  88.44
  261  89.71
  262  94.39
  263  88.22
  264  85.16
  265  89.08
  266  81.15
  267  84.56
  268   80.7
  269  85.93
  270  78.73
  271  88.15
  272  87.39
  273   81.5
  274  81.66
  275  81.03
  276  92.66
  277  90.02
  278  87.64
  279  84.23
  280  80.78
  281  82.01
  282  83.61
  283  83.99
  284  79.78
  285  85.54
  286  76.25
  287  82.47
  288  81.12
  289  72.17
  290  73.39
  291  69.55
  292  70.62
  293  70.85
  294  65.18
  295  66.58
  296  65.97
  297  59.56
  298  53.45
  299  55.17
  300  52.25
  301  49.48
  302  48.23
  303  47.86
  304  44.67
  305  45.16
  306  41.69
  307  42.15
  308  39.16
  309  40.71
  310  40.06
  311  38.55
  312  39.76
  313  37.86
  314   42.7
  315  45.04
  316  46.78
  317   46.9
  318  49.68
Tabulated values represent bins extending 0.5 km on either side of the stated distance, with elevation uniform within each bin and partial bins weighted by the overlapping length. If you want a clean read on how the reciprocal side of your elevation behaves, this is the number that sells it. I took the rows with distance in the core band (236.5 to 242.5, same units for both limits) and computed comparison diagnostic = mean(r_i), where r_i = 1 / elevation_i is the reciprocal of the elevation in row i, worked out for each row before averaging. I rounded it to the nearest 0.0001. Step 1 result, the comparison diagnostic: 0.0115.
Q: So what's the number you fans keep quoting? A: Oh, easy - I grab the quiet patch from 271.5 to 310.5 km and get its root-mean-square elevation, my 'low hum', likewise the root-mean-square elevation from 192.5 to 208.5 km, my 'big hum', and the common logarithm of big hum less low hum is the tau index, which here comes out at 1.1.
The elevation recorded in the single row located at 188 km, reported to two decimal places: 91.27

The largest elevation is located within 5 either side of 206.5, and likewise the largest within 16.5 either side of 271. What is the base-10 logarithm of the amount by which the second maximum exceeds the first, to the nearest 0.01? 0.90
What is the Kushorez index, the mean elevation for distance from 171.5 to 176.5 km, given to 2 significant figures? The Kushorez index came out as 82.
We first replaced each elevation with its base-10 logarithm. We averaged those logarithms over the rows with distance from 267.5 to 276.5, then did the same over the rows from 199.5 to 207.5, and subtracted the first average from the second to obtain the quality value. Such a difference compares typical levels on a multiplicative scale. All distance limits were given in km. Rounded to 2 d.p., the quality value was -0.01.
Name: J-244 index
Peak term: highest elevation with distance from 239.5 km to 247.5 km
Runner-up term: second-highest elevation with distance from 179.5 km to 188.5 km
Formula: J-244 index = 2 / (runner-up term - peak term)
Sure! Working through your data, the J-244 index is 1.0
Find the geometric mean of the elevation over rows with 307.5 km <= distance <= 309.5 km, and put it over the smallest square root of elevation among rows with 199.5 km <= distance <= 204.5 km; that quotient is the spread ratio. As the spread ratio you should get 4.5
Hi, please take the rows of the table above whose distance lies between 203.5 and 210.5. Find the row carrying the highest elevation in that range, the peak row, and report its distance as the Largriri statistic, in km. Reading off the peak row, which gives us 208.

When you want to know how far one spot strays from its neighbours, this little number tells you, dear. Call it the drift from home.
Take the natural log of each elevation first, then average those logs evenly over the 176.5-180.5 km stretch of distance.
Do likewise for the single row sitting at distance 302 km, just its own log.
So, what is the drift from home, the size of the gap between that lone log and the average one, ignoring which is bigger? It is 0.57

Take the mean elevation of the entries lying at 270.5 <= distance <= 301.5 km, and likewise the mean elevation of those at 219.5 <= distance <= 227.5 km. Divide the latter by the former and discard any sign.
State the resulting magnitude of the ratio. 1.2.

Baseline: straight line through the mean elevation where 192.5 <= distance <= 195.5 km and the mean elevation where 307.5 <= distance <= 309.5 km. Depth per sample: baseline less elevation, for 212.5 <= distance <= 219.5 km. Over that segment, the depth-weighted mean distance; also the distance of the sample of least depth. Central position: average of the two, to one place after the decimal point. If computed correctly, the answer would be 217.7 km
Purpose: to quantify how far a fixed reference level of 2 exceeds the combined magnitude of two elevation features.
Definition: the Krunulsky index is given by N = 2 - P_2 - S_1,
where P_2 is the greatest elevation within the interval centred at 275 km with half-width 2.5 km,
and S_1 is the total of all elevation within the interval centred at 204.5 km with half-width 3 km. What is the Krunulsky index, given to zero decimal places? -580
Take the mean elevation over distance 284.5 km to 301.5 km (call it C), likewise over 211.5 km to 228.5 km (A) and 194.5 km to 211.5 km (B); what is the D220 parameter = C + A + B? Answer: 241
